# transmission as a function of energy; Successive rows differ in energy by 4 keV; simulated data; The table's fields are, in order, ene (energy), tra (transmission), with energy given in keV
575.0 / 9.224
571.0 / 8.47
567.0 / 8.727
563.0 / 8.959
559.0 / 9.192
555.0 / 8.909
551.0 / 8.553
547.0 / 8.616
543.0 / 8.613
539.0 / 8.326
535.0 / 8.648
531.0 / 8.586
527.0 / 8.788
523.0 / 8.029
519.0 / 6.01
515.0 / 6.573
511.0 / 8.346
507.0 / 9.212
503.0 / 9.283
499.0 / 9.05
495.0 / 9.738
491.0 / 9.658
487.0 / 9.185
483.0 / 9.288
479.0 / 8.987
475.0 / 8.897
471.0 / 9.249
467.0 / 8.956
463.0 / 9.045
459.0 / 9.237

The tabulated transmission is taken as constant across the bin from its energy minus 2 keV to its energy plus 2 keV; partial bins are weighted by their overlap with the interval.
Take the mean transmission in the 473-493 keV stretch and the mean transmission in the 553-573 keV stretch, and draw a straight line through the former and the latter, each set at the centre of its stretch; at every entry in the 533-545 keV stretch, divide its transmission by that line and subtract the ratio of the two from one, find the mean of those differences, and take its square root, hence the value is 0.22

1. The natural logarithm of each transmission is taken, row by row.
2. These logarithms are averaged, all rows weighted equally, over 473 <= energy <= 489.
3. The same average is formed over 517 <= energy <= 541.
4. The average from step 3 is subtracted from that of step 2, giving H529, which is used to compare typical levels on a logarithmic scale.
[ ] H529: 0.13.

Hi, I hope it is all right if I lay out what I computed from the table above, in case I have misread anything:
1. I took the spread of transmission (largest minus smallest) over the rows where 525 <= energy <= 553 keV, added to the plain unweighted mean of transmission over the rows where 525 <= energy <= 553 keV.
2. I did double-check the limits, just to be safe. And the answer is 9.1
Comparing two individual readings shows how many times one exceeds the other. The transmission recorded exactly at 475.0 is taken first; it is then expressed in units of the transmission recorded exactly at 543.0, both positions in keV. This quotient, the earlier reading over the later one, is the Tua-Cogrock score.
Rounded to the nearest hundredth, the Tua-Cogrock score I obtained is 1.03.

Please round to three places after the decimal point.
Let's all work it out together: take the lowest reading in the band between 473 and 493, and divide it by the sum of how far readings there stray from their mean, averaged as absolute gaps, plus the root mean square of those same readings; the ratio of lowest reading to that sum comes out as 0.944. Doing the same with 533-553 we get 0.963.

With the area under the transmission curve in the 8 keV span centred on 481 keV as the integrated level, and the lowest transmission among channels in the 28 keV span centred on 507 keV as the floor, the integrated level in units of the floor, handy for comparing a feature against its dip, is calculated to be 12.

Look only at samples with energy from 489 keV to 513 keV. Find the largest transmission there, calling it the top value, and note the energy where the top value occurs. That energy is 495.0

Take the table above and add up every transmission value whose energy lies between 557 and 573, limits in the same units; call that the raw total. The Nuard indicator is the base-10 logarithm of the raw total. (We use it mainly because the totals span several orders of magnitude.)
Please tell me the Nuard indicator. 1.5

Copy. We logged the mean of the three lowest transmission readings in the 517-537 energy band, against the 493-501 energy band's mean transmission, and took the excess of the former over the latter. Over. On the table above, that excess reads -1.9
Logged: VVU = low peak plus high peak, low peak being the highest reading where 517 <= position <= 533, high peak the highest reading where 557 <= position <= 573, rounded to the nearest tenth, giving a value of 18.0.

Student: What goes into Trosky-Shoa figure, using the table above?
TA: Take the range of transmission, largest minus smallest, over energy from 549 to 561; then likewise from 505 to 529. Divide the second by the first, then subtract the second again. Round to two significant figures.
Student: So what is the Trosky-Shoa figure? 1.8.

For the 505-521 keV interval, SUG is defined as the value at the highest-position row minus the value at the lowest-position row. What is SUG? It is -3.2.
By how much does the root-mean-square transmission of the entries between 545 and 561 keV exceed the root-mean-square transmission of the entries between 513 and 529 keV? 1.4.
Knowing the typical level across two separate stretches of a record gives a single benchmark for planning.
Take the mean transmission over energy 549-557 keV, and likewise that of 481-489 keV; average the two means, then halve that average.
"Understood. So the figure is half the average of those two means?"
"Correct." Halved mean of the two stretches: 4.49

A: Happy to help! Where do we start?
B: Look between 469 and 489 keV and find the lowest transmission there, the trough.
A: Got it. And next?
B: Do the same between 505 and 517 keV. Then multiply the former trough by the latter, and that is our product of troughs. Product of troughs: 58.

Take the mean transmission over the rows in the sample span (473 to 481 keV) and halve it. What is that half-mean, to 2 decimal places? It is 4.47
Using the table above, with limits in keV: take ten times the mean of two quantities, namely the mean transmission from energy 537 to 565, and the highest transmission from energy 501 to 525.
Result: 90.1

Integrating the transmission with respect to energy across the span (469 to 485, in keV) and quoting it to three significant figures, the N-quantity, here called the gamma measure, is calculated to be 146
